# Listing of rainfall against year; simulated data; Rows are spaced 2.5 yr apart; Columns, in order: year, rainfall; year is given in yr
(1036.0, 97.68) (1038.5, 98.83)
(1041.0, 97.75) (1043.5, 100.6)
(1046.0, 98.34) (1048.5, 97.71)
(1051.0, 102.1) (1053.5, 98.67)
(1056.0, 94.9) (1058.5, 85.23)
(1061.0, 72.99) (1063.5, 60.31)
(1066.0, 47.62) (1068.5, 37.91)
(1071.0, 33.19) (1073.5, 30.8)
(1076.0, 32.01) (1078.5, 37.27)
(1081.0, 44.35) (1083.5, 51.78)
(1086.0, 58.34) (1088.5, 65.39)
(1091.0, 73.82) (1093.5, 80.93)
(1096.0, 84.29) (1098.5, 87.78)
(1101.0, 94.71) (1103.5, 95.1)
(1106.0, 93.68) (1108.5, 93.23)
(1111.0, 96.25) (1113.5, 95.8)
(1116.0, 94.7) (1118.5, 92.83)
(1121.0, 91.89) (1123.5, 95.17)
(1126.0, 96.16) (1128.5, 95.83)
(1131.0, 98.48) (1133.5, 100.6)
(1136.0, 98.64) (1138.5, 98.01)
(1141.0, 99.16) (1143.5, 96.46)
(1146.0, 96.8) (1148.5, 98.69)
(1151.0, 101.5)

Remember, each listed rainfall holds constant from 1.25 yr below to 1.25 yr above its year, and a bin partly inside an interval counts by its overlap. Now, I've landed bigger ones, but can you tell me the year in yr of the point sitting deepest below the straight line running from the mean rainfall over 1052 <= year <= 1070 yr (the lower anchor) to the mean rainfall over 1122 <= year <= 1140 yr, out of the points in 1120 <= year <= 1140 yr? 1138.5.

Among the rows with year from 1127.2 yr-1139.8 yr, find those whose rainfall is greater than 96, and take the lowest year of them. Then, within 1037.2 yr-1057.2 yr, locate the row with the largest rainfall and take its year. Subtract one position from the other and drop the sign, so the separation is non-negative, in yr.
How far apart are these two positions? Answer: 80.0 yr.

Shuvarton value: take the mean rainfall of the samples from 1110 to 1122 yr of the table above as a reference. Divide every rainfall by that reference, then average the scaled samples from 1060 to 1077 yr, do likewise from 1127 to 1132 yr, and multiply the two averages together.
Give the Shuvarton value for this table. 0.49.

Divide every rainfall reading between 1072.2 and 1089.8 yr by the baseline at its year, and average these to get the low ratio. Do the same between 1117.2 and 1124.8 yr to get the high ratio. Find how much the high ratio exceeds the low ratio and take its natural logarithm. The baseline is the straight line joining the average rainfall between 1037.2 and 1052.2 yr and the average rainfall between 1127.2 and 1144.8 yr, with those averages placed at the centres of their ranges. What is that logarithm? -0.72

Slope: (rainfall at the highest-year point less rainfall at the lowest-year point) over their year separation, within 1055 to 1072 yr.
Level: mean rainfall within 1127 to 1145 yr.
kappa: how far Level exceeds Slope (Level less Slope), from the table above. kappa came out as 102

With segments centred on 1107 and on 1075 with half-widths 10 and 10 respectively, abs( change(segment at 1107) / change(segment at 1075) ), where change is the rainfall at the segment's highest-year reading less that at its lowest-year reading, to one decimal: 1.7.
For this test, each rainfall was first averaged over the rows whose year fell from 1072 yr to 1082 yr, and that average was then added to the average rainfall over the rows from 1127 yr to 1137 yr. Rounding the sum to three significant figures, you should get 134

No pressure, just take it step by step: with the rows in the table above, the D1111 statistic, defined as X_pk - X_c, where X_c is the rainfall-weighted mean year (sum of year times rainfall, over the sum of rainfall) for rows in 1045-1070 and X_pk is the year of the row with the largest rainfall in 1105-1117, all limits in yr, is 55.6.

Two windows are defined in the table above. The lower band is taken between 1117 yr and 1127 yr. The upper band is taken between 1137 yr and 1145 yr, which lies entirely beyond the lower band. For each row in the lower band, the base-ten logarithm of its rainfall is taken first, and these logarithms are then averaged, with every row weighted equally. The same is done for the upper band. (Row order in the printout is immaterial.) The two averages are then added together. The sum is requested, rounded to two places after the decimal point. 3.96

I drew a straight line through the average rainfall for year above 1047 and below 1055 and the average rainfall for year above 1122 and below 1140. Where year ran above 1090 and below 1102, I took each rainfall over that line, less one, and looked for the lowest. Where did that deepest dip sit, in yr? 1091.0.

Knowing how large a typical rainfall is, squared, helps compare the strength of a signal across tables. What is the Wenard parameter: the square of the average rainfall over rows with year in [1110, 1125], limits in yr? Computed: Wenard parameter 8919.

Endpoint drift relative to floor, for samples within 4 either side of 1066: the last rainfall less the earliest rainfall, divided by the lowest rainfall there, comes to -0.59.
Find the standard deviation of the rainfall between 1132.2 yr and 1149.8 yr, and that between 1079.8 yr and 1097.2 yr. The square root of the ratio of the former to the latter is 0.31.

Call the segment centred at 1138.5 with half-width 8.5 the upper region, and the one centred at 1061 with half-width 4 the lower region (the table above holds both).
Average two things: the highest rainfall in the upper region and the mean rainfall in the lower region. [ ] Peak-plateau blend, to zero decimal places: 87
